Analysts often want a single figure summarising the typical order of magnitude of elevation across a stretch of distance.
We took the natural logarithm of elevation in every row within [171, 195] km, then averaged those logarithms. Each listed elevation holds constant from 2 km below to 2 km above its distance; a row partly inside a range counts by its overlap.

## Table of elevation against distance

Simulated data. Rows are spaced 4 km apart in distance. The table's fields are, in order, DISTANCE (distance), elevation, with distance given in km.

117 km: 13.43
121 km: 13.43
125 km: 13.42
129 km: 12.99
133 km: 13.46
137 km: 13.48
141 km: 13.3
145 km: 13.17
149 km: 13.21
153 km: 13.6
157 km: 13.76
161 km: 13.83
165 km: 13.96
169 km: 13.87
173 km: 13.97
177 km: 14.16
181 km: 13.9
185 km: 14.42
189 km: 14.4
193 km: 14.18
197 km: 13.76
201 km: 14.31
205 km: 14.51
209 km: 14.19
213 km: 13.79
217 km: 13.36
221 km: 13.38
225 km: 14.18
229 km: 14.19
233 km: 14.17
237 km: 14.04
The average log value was 2.65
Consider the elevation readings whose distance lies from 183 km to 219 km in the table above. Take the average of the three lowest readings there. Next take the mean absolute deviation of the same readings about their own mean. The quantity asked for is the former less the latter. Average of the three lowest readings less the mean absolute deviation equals 13.3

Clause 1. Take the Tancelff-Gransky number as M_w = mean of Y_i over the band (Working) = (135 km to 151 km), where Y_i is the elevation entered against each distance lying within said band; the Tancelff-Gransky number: 13.3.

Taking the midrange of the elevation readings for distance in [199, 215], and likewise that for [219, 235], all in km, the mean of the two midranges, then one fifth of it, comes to 2.79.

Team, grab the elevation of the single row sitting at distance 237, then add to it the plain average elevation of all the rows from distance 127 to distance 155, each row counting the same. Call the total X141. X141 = 27.4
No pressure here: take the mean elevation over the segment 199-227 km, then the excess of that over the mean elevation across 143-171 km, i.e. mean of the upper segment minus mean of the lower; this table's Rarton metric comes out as 0.3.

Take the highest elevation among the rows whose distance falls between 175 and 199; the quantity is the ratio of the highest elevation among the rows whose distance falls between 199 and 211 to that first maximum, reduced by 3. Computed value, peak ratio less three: -1.99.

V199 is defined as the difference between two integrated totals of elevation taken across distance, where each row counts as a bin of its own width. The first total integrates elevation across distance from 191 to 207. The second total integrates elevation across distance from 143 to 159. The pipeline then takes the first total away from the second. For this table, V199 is -12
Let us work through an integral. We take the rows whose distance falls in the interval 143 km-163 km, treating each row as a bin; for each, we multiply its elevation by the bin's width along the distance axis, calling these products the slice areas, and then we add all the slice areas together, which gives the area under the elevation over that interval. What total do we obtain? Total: 270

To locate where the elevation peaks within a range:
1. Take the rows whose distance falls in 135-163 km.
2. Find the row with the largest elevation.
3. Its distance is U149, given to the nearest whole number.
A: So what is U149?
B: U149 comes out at 161 km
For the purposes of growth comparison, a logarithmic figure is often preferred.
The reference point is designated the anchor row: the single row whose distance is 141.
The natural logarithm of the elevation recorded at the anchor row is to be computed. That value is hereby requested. 2.59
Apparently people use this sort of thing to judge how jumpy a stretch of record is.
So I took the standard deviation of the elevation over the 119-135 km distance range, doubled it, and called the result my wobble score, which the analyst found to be 0.4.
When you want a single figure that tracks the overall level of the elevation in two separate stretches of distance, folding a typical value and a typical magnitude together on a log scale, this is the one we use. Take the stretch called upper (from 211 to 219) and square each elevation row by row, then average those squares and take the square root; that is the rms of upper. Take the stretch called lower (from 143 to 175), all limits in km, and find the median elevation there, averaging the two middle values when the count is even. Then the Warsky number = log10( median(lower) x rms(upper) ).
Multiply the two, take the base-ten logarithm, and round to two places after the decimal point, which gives 2.27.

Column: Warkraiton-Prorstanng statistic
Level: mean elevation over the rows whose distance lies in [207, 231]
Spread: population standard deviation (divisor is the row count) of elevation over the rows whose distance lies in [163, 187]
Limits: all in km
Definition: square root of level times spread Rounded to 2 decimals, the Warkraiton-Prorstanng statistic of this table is 1.63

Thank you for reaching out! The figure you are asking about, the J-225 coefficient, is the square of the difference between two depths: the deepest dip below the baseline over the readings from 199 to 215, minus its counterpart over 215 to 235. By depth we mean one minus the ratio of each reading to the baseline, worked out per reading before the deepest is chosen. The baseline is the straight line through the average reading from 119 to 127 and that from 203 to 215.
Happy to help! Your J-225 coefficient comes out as 0.0011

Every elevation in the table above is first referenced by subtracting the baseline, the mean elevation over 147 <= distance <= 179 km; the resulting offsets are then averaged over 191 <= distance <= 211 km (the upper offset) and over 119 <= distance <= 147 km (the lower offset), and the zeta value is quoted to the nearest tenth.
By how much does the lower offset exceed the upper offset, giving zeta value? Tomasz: -0.9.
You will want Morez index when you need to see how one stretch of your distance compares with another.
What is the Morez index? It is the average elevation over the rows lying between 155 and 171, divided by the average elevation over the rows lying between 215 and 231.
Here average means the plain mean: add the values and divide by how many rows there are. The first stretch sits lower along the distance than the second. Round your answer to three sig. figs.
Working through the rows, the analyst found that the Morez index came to 1.01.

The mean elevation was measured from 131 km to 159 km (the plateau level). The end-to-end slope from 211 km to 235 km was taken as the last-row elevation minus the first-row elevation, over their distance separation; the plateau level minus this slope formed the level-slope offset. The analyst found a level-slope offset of 13.4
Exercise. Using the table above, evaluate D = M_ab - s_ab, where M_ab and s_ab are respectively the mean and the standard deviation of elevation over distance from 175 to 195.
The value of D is 14.0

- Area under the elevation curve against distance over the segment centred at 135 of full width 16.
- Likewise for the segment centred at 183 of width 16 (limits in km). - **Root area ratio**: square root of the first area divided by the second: 0.967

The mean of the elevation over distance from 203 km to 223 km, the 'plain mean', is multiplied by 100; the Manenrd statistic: 1385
